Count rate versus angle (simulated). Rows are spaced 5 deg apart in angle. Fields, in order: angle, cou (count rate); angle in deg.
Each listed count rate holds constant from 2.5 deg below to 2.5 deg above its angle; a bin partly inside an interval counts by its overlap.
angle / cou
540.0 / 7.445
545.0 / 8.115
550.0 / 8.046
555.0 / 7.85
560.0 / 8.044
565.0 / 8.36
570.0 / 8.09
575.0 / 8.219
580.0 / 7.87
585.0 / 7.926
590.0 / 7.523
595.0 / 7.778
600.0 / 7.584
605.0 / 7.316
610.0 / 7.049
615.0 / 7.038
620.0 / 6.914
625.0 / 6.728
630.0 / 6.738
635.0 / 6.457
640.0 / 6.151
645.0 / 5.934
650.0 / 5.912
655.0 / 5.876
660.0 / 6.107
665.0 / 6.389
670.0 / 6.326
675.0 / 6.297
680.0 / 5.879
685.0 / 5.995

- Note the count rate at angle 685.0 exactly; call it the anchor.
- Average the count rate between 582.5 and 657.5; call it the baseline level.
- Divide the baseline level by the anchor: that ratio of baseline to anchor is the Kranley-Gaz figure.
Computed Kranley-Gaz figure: 1.14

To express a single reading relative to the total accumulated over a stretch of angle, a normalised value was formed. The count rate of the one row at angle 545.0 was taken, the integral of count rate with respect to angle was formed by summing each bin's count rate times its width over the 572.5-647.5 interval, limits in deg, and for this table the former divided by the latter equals 0.0151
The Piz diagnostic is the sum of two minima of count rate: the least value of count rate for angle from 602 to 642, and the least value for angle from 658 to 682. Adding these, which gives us 12.0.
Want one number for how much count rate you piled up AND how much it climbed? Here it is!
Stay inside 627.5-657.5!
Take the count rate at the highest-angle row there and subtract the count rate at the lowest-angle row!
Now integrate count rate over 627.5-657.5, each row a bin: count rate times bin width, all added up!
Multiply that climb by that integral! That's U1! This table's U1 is -160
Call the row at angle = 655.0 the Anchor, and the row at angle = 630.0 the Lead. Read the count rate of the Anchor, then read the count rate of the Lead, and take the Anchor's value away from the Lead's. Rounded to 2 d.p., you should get 0.86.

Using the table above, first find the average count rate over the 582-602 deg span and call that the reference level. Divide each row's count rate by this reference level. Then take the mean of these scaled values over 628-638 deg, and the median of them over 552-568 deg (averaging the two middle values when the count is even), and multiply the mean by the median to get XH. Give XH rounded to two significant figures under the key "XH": 0.89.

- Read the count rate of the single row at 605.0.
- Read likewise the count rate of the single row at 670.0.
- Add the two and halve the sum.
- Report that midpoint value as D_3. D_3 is 6.8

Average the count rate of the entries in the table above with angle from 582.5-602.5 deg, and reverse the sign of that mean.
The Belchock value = -7.7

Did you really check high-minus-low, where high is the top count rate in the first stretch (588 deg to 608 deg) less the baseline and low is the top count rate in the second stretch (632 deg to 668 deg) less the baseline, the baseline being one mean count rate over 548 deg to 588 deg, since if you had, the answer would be 1.3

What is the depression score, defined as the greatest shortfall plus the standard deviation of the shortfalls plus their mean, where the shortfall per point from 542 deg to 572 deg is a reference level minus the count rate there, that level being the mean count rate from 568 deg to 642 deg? -1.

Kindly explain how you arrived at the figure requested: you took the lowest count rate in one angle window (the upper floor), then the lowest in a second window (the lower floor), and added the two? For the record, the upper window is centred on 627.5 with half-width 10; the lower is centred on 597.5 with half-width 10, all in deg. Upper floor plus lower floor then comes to 13.8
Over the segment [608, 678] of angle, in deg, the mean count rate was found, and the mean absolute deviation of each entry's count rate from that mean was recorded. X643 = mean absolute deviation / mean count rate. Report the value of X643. 0.05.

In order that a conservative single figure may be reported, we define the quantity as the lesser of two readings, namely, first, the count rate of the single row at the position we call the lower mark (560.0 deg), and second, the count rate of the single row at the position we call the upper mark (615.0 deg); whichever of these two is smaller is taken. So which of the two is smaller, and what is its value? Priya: 7.0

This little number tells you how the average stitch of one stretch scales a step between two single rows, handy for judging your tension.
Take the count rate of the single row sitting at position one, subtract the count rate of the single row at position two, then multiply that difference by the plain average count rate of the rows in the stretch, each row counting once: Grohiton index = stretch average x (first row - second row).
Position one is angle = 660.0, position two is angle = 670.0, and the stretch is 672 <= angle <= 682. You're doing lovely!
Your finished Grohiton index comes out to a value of -1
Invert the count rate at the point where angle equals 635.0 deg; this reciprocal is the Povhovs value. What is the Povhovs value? 0.155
